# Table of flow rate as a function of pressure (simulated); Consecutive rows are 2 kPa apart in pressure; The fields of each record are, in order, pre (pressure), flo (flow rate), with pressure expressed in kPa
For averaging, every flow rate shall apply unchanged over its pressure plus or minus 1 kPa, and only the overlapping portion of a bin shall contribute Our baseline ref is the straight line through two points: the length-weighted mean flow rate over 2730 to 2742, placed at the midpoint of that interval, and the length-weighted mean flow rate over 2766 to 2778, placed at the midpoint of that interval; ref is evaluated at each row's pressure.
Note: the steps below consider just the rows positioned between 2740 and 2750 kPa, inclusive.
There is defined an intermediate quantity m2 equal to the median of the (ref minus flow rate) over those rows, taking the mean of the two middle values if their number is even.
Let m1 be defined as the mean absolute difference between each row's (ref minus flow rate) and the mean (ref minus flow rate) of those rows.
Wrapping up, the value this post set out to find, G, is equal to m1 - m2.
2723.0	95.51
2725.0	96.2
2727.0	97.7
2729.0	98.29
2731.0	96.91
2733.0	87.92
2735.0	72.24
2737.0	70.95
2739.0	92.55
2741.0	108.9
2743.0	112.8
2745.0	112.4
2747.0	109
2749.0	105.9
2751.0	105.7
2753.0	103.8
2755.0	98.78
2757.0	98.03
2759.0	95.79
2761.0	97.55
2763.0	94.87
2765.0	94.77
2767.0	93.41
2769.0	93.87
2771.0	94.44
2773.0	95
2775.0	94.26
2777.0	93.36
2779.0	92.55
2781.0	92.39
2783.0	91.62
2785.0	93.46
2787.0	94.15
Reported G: 22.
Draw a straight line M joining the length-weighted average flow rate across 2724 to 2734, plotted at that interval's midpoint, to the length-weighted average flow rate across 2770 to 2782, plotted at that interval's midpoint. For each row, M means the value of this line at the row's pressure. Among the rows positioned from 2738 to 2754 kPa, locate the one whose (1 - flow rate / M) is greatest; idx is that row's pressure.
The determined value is 2739.0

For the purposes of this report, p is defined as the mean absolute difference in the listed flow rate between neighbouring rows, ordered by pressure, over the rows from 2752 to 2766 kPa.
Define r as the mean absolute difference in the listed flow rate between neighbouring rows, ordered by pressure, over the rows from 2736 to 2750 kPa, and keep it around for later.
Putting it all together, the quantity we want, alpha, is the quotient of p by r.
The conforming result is 0.3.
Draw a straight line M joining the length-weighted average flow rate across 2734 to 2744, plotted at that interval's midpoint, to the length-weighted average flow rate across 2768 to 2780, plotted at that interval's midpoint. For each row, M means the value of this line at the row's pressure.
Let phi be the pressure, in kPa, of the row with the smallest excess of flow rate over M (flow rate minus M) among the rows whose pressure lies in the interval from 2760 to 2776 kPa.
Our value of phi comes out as 2767.0 kPa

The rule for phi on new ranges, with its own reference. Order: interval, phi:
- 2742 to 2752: 2751.0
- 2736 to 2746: 2737.0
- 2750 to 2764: 2763.0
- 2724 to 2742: 2737.0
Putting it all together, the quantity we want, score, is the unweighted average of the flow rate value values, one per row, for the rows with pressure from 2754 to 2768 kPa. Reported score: 96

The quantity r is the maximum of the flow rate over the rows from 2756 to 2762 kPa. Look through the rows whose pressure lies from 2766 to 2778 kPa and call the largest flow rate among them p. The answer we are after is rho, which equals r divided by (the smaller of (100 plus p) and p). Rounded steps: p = 95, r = 98.03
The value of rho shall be 1.03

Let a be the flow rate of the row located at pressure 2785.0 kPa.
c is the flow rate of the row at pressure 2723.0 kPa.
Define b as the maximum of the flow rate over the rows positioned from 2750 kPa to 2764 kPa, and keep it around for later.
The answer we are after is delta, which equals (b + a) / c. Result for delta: 2.1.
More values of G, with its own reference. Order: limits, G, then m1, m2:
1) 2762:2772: 1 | 0.8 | -1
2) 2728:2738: 11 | 11.3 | 0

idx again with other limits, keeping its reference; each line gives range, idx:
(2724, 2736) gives 2735.0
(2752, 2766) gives 2765.0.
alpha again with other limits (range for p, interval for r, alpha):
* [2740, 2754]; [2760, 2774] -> 2.3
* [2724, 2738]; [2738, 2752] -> 1.1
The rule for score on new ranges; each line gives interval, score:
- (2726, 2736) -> 91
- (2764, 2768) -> 94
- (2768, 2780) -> 94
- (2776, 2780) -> 93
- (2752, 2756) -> 101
